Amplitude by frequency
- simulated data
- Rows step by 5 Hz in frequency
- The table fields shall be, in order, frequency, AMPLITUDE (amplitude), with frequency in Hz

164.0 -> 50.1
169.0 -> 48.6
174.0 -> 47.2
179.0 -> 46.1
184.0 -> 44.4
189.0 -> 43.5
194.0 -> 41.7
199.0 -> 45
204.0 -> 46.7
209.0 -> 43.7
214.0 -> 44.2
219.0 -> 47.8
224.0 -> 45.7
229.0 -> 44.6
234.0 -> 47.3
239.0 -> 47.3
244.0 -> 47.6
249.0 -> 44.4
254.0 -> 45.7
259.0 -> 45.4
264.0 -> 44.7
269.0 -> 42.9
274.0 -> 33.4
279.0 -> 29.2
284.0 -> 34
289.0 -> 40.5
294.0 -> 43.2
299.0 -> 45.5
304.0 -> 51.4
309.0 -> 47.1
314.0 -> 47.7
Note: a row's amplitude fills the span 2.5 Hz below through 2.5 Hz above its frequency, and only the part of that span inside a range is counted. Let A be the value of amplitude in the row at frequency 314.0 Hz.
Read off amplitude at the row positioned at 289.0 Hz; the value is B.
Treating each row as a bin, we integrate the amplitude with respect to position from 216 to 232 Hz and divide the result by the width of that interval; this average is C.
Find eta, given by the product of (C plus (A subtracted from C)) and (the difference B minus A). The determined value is -319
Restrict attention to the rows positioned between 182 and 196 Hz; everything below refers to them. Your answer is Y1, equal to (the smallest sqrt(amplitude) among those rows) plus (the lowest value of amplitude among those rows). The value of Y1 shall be 48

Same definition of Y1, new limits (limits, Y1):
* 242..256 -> 51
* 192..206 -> 48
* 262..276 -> 39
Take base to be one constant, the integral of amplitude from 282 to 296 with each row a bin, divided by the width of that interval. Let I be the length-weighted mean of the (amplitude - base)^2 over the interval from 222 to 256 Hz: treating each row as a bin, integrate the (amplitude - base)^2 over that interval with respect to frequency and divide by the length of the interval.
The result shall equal 48.0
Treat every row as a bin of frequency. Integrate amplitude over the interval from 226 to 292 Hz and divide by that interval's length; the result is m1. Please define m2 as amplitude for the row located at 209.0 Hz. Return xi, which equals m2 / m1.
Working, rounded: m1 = 42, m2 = 43.7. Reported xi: 1.04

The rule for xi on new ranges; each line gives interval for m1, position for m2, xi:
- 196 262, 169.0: 1.06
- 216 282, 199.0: 1.04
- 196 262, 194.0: 0.91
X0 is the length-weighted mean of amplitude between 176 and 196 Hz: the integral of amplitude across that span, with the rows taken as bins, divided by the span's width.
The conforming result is 44.1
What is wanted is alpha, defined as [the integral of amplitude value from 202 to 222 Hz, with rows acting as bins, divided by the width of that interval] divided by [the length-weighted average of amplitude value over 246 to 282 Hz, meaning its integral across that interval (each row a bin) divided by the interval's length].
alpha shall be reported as 1.1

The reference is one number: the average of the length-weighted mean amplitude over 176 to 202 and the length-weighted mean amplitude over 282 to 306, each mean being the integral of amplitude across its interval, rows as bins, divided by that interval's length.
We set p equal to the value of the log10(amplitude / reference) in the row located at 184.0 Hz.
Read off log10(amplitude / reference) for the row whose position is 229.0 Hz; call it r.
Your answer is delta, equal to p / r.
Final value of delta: 0.8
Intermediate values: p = 0.008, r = 0.010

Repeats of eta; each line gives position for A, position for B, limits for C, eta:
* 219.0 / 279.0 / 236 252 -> -838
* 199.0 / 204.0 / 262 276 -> 61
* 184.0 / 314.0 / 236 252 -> 160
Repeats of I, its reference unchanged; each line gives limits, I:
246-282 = 40.7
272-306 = 51.2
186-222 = 32.6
